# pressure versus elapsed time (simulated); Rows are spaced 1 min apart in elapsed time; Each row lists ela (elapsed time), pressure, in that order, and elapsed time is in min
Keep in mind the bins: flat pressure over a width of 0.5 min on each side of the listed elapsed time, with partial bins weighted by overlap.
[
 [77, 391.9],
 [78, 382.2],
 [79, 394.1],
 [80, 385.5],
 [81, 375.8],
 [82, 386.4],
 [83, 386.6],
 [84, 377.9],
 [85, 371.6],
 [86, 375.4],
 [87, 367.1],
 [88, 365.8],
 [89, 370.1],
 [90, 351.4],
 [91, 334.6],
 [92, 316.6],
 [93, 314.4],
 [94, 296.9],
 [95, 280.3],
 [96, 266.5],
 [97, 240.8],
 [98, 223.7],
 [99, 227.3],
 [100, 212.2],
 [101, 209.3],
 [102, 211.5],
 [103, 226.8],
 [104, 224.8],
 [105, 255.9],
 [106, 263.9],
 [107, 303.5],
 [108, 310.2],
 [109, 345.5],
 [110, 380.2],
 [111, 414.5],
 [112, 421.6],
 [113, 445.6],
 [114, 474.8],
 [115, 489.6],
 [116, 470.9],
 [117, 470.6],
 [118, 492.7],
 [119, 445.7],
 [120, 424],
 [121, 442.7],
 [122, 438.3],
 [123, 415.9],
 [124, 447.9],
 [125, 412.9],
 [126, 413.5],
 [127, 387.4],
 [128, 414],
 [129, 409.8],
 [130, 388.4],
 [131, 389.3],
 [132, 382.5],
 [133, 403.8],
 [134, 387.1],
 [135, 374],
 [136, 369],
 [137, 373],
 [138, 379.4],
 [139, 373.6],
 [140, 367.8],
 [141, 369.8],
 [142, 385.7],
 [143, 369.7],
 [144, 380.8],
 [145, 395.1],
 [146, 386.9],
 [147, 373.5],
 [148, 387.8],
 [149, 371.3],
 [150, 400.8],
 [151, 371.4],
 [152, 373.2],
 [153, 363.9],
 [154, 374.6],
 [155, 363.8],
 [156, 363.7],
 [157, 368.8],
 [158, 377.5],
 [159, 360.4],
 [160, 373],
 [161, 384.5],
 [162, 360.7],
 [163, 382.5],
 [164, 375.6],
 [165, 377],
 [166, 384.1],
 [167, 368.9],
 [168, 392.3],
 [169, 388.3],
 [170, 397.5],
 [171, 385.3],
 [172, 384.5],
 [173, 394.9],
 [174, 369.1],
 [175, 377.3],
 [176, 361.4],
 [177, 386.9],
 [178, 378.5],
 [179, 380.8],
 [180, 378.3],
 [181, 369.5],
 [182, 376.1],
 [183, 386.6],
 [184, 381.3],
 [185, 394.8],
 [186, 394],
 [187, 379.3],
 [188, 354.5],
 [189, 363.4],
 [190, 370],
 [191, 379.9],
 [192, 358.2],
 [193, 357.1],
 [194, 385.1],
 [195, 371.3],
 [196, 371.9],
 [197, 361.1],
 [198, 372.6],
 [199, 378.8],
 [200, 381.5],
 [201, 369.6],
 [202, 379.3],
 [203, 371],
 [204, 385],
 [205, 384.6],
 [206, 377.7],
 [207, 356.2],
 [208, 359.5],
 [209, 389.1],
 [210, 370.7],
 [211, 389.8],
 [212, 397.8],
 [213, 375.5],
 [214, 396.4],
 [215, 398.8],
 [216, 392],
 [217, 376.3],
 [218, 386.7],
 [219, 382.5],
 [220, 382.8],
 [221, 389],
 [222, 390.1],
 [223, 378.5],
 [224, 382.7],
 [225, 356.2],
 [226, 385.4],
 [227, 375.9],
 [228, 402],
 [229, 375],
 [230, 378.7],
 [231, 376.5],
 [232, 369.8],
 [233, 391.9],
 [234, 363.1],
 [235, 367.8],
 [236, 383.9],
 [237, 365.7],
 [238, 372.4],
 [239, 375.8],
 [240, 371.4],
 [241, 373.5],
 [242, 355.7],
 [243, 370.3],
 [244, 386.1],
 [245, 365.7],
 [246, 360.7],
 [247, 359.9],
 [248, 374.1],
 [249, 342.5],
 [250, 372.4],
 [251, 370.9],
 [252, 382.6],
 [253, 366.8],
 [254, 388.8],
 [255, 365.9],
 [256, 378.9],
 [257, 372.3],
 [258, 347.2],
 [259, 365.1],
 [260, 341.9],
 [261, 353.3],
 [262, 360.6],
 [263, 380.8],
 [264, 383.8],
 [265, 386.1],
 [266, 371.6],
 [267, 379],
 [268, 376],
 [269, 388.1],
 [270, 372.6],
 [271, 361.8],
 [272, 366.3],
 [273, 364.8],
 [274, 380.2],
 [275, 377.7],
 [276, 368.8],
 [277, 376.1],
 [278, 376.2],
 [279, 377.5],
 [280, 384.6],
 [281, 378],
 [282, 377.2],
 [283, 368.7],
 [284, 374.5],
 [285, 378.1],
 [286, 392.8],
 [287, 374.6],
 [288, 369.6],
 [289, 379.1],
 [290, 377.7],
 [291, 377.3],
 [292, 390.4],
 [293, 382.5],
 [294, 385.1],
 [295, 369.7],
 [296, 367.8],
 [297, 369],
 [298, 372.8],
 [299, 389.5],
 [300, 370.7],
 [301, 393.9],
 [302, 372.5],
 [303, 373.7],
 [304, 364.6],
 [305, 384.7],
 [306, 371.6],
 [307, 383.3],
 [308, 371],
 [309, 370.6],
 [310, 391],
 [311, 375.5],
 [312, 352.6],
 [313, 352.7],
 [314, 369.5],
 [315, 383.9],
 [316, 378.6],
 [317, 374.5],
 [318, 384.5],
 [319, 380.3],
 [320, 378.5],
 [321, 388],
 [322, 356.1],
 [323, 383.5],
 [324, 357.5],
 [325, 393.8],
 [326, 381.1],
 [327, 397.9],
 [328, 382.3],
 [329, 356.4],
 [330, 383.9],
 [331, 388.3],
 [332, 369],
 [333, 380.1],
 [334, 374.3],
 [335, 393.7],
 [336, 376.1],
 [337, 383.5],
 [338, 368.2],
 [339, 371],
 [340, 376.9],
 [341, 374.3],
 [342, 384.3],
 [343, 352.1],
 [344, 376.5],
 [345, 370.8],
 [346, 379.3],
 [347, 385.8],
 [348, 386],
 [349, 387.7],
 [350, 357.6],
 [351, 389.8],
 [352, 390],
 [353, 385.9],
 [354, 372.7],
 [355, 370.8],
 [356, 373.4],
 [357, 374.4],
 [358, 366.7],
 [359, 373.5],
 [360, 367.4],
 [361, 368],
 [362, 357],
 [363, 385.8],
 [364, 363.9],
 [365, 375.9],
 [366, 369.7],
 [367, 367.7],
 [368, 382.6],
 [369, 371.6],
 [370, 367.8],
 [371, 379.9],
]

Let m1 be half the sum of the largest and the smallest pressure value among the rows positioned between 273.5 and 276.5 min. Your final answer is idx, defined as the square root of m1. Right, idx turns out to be 19.4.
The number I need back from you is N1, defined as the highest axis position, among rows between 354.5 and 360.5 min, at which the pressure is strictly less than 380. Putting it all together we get 360 min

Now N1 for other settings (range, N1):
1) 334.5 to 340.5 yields 340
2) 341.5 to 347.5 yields 346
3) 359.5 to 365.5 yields 365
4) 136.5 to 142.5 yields 141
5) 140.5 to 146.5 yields 143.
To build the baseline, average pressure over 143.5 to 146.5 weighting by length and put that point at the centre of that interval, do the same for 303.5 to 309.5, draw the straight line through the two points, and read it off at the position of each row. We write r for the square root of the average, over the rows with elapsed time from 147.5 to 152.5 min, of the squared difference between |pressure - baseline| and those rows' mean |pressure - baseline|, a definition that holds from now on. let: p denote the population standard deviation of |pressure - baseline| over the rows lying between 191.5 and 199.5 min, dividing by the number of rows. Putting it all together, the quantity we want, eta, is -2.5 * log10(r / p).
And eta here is 0.5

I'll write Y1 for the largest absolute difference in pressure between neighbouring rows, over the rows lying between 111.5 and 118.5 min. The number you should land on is 29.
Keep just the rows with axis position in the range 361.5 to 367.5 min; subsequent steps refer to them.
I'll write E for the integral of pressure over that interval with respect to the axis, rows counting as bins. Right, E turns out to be 2220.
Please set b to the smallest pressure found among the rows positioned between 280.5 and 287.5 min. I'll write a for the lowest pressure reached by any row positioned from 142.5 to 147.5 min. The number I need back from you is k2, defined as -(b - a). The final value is 1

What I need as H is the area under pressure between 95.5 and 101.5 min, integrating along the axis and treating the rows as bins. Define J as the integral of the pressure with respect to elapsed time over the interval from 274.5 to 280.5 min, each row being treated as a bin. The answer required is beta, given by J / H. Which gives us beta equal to 1.64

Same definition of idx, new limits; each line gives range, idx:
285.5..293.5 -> 19.5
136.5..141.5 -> 19.3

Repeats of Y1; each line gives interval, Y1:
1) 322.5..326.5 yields 36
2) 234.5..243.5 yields 18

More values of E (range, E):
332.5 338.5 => 2276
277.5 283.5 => 2262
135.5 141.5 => 2233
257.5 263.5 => 2149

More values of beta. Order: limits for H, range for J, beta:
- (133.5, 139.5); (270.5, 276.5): 0.98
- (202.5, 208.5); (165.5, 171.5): 1.04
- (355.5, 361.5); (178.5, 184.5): 1.02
